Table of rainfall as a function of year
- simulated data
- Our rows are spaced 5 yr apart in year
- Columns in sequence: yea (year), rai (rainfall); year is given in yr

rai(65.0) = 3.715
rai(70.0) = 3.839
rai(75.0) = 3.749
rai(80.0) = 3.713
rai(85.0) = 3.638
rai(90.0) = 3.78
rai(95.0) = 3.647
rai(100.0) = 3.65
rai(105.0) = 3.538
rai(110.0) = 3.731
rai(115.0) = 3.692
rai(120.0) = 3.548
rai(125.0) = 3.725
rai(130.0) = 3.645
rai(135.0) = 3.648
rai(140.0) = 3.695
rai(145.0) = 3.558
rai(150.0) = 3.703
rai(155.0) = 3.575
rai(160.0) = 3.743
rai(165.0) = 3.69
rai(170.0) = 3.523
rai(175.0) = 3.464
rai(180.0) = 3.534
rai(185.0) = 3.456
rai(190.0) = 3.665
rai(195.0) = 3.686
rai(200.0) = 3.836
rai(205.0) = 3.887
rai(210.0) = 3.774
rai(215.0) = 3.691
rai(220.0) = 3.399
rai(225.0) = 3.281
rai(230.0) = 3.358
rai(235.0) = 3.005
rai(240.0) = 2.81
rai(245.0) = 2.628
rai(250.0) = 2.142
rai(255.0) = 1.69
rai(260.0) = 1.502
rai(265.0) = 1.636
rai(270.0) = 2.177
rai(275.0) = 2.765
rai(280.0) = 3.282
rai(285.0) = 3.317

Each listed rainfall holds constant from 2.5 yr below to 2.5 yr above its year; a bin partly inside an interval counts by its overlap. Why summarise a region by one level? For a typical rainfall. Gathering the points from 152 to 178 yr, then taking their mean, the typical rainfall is 3.60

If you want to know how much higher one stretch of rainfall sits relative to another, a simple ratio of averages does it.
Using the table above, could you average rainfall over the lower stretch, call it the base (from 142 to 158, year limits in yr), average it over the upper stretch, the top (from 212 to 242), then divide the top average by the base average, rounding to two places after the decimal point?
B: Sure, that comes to 0.90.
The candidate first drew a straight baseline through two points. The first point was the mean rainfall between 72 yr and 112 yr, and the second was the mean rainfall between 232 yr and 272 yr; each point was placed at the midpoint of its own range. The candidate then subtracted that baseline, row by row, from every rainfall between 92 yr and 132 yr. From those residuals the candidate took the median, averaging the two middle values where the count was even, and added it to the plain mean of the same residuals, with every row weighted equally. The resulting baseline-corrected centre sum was 0.32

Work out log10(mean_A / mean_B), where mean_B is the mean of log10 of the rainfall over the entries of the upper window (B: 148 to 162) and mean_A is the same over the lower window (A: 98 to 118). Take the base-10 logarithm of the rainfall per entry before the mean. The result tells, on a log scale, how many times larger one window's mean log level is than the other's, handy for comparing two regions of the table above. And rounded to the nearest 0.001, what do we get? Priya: -0.002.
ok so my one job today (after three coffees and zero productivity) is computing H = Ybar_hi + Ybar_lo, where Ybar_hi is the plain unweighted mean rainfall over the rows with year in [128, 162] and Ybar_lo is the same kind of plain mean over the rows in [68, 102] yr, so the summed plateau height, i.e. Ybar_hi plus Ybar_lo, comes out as 7.37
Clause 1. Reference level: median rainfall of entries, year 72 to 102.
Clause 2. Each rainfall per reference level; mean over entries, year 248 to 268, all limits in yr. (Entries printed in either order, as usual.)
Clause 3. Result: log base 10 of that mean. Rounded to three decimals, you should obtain -0.325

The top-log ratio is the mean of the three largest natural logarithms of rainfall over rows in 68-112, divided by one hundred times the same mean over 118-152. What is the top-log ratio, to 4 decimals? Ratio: 0.0102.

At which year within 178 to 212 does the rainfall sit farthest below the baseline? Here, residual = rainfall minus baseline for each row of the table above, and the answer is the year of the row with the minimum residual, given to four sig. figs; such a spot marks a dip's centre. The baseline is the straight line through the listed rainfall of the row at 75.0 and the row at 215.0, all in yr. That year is 185.0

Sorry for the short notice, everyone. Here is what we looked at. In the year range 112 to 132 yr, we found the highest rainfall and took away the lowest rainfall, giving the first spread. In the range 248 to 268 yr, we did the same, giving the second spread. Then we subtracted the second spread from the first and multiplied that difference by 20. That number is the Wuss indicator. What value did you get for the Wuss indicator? -9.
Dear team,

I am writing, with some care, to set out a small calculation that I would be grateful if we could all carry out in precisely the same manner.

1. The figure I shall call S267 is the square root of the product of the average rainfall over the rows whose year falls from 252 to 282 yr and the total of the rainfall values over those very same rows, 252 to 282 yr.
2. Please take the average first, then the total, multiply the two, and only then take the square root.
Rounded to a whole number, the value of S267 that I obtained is 5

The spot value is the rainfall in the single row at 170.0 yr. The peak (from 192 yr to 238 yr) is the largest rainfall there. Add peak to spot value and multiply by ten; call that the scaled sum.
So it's 74.1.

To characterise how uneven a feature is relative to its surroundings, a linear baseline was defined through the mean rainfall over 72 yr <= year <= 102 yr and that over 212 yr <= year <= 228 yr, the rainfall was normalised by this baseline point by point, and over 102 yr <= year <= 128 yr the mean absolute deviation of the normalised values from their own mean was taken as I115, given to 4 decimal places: 0.0237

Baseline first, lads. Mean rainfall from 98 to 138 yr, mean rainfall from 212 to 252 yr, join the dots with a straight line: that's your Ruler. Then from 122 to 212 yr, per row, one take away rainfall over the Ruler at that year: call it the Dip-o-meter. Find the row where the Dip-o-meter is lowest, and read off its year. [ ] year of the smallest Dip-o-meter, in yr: 205.0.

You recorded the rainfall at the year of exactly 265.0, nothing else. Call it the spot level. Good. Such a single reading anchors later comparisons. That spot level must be 1.636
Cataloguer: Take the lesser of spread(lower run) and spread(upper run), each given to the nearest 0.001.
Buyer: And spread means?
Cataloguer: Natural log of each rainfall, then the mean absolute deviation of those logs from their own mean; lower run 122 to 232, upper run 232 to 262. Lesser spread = 0.035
